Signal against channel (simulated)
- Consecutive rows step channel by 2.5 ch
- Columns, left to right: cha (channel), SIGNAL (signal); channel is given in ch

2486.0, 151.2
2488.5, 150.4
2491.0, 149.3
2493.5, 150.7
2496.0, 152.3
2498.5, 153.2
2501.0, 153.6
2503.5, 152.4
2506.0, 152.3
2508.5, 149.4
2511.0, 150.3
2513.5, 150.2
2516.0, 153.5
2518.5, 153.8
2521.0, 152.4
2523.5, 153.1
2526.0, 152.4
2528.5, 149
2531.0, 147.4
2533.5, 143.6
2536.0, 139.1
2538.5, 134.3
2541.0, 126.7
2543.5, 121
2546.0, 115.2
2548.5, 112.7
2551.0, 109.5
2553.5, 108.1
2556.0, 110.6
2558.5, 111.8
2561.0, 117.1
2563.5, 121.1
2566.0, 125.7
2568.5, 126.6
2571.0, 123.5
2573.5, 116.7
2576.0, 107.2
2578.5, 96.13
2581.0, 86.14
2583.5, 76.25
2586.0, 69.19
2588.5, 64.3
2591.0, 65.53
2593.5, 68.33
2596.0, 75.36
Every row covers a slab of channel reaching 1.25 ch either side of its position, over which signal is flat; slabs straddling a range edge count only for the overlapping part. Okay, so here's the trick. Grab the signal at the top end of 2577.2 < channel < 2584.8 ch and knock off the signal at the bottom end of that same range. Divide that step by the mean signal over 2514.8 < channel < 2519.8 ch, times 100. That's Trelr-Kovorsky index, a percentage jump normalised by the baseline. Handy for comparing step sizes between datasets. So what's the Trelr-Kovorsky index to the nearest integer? -13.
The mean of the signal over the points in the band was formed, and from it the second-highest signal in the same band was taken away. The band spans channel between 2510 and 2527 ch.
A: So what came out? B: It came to -1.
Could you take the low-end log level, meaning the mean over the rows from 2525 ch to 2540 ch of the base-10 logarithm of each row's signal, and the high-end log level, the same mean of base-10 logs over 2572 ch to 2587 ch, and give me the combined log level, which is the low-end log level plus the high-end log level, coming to 4.12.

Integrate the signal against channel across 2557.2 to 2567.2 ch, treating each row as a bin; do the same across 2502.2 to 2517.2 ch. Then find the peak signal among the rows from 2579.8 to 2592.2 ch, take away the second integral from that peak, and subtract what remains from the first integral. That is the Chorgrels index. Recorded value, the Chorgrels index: 3373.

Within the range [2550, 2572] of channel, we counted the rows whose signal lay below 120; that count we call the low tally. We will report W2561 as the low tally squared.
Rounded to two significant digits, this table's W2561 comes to 25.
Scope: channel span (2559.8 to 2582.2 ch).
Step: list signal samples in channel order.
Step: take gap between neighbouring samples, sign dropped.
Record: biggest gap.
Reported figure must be 11.1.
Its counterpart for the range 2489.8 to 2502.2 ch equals 1.6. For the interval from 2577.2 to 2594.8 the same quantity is 10.0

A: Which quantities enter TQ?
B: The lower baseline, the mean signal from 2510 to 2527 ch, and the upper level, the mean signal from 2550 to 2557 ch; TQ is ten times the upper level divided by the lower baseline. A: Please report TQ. 7.2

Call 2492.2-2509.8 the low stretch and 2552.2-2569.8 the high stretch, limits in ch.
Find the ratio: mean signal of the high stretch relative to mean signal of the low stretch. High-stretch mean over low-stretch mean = 0.77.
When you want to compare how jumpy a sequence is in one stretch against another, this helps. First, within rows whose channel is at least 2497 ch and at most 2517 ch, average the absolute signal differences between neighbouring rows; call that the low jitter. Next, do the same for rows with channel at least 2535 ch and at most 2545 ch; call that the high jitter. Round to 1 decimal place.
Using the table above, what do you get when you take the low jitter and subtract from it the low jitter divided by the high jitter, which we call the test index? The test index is 1.1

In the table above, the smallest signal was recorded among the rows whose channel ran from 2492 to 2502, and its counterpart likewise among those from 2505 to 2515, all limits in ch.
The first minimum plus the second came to 300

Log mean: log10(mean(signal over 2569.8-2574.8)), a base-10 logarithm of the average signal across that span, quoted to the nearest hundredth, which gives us 2.08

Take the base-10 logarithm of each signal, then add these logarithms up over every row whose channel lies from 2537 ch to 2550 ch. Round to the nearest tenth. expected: 10.4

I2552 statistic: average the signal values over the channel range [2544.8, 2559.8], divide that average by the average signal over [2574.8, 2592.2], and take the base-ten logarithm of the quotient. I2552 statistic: 0.14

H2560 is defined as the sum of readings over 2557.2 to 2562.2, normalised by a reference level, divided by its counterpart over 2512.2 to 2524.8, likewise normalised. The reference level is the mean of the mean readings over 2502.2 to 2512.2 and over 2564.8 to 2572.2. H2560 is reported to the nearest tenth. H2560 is 0.3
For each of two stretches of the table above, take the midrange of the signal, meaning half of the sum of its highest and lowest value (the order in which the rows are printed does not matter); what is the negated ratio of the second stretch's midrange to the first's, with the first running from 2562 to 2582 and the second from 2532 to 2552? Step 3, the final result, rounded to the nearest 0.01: -1.19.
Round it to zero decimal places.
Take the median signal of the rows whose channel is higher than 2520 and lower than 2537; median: 149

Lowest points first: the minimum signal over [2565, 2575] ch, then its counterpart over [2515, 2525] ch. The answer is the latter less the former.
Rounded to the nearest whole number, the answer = 36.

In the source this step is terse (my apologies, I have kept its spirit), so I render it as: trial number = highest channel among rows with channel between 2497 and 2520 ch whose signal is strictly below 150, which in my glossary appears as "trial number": 2508.5 ch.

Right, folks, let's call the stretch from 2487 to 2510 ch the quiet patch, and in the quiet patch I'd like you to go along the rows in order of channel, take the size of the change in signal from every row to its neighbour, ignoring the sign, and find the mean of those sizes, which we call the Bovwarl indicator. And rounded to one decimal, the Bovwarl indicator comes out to 1.2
